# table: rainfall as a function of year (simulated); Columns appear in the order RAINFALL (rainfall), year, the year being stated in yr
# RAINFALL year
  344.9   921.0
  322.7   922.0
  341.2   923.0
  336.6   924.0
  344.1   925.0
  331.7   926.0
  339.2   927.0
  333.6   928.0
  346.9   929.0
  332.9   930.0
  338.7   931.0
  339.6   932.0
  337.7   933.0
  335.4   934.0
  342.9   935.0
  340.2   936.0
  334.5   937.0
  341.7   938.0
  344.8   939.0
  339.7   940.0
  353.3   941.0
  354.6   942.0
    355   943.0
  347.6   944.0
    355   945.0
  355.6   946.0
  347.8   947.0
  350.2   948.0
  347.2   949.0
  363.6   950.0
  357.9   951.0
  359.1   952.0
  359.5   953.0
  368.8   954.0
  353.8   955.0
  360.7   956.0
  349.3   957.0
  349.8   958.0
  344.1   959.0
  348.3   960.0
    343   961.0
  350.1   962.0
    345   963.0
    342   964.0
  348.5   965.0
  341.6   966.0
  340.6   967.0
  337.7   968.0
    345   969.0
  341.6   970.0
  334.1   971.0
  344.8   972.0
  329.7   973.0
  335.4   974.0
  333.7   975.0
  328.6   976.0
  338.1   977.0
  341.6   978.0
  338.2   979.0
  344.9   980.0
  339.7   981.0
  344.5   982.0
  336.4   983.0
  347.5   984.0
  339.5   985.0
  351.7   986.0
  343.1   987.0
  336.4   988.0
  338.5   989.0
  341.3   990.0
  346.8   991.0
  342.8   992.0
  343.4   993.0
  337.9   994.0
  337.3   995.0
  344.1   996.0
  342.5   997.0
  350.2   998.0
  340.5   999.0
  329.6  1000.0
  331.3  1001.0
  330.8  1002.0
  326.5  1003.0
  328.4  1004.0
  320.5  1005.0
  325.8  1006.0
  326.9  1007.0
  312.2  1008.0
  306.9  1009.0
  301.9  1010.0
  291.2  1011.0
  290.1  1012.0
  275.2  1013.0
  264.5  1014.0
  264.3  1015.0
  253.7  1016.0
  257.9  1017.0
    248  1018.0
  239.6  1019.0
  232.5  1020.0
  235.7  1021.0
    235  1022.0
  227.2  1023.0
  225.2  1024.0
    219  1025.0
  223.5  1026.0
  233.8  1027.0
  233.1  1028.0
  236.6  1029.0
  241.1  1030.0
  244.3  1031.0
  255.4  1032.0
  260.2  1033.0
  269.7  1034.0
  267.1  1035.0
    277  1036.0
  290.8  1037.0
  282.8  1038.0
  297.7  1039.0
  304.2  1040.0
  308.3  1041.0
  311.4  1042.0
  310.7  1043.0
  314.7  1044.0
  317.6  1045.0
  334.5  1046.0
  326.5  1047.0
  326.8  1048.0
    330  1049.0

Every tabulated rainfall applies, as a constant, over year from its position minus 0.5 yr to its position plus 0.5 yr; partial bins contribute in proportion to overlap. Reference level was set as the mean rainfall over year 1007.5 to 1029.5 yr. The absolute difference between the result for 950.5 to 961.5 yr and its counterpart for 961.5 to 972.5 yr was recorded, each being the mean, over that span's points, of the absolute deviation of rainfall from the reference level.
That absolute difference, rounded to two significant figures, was 11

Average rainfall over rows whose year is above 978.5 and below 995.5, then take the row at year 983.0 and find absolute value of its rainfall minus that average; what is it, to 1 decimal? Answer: 5.4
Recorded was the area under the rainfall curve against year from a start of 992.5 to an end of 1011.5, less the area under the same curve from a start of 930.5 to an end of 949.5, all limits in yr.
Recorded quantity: -334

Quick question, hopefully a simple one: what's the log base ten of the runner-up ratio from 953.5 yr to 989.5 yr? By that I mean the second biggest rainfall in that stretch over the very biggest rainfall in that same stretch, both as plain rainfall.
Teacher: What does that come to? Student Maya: -0.010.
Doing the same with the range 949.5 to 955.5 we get -0.006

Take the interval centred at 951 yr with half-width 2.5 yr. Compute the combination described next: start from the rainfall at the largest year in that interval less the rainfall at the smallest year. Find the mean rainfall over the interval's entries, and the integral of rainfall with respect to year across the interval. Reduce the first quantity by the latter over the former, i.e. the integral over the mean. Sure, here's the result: 7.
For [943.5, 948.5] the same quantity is -2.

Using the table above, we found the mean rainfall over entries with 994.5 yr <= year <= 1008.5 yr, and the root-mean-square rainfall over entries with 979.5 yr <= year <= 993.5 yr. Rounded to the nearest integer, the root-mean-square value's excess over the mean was 11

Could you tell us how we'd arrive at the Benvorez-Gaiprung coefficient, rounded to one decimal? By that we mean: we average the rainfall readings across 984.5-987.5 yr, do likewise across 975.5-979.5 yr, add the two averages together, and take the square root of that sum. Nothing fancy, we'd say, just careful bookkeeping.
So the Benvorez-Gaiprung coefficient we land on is 26.1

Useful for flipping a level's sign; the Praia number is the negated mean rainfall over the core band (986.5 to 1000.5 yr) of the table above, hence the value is -341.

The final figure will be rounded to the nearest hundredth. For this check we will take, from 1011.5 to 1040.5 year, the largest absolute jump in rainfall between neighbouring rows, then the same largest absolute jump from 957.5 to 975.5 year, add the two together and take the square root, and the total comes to 5.48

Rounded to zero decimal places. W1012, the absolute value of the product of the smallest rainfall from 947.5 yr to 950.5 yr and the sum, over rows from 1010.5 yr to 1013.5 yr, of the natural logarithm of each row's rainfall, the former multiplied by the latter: 5889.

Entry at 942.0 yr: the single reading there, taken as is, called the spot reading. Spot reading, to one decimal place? 354.6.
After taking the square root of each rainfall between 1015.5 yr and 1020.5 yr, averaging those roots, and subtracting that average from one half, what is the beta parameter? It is -15.2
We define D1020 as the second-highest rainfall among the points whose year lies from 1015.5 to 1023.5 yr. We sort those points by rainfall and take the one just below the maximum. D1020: 253.7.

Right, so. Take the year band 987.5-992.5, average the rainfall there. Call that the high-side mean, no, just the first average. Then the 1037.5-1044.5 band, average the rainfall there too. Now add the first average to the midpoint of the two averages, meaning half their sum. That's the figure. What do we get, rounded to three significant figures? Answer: 664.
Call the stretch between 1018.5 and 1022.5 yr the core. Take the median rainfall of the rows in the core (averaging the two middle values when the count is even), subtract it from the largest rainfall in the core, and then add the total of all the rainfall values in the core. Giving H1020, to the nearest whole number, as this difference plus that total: 947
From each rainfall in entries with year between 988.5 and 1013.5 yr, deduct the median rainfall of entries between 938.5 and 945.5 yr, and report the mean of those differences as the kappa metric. -27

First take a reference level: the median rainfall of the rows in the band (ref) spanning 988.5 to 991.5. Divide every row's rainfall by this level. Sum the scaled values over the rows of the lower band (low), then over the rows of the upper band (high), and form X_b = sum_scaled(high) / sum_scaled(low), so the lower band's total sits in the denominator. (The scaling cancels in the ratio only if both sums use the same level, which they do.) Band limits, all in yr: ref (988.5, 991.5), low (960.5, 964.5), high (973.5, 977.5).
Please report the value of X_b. 0.97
